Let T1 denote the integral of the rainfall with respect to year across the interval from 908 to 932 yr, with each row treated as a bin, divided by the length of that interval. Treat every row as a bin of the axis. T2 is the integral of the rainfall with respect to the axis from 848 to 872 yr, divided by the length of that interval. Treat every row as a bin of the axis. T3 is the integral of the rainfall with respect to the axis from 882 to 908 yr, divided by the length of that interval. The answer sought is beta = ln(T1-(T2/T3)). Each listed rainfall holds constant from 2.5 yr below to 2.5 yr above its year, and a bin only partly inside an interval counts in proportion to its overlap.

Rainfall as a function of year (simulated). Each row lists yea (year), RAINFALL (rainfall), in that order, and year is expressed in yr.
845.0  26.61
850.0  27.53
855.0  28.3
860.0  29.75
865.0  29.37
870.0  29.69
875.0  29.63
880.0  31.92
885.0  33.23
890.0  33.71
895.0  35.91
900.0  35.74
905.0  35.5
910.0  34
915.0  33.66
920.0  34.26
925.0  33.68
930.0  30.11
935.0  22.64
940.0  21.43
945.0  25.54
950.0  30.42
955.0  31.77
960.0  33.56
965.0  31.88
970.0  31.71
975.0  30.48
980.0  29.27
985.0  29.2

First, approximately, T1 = 33.2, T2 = 29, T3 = 34.7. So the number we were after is 3.48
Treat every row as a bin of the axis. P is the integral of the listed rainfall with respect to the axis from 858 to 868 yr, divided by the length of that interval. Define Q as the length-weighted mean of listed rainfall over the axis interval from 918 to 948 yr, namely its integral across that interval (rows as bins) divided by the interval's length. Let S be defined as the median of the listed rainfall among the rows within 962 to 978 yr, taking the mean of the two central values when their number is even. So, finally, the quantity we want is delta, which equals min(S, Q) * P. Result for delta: 824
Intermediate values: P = 29.6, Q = 27.9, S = 31.7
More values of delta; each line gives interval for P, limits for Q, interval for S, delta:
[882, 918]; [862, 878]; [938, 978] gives 1023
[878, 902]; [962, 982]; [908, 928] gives 1056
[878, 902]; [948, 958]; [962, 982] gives 1061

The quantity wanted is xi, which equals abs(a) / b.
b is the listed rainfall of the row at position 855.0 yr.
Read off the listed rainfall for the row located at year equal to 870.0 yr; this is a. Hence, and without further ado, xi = 1.05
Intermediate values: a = 29.69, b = 28.3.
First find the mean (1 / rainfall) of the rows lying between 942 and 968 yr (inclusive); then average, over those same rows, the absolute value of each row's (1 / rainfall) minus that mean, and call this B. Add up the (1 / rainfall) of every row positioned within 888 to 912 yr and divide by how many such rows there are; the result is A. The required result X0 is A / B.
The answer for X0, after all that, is 12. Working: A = 0.0286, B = 0.0025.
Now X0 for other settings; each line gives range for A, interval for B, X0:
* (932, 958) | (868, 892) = 24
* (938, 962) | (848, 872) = 37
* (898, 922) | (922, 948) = 5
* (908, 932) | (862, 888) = 20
